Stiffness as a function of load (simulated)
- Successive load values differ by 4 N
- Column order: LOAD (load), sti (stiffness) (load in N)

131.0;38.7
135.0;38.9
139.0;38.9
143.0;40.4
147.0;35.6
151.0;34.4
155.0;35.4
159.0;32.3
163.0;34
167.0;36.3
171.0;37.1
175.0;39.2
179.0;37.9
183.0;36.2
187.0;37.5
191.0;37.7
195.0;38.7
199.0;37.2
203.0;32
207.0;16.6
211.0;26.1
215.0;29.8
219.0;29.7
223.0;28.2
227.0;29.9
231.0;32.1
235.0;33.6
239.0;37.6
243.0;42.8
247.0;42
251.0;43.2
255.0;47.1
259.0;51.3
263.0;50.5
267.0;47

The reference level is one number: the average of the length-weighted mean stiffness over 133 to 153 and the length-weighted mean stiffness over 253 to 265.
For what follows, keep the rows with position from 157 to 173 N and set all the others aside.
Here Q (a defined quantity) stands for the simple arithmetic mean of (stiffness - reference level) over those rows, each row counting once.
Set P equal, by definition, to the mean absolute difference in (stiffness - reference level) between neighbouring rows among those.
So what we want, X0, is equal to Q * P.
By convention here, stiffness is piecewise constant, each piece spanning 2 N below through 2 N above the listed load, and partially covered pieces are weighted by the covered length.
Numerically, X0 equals -14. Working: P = 1.6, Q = -8.7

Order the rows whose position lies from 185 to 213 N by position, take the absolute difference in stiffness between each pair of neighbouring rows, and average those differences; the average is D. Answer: 5.5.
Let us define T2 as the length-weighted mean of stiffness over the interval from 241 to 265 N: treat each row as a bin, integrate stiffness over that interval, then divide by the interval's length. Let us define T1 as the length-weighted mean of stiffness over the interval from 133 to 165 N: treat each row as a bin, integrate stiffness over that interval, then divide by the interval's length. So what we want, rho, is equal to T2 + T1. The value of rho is 82.4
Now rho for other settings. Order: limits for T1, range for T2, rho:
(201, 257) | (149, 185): 69.5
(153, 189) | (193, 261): 71.4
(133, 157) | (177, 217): 70.2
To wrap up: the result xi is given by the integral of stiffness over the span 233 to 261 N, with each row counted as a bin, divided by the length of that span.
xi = 43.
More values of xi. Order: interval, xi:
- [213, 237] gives 31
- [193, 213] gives 30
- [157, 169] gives 34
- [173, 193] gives 38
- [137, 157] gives 37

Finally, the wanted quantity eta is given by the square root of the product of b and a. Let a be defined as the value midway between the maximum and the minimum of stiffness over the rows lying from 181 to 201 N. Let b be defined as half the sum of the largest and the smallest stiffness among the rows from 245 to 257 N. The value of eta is 40.8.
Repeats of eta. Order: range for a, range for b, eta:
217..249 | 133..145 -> 37.5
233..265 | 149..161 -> 37.9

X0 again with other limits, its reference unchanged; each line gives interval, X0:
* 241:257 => 0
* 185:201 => -5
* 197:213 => -157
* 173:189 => -9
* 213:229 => -16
